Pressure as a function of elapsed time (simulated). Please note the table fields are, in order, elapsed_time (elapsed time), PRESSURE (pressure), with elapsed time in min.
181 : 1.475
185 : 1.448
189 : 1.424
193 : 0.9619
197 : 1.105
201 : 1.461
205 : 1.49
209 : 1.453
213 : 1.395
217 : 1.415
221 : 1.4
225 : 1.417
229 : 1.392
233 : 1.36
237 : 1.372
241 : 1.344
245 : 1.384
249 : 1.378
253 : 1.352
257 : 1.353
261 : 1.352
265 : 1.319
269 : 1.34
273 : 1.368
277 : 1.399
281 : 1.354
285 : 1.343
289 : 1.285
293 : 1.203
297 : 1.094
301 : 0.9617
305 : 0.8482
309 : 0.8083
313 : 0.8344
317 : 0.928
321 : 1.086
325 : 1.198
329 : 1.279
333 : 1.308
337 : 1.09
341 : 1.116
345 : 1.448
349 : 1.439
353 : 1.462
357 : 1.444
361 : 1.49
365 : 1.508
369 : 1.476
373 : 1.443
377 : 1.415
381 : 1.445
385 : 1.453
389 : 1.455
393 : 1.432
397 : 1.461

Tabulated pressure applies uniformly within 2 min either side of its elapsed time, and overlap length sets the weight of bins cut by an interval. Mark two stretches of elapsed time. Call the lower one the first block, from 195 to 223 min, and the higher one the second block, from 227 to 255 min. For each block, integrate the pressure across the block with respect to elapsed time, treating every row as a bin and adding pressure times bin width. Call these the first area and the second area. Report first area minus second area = 1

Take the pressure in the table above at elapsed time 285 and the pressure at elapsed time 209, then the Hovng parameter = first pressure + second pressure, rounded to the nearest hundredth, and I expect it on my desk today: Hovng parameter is 2.80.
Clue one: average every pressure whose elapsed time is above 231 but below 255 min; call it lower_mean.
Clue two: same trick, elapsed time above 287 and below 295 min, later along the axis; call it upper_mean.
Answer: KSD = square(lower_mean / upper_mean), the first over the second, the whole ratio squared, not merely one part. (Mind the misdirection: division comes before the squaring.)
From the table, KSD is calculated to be 1.2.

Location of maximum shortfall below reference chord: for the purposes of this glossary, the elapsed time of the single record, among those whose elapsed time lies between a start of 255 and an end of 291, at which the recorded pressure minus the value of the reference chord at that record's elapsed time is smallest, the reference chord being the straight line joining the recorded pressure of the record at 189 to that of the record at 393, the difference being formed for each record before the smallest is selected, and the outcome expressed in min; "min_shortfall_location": 289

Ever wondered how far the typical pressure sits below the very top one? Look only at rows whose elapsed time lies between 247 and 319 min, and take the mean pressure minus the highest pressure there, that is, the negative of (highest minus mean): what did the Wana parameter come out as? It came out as -0.20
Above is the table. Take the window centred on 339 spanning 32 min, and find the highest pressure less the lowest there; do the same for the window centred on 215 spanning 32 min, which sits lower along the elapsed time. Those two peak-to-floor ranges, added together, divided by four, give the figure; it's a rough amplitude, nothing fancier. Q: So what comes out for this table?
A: 0.12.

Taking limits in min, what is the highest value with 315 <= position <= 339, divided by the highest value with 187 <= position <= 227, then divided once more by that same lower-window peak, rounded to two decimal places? 0.59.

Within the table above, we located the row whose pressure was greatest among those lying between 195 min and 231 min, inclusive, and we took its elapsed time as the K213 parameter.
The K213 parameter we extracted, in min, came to 205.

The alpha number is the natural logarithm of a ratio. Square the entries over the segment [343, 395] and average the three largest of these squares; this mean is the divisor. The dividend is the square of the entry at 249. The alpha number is -0.16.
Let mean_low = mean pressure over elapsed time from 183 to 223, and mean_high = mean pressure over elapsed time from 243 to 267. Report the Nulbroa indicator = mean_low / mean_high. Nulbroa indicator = 1.00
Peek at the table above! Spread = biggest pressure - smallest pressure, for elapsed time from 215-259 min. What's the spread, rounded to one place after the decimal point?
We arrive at 0.1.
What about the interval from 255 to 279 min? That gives 0.1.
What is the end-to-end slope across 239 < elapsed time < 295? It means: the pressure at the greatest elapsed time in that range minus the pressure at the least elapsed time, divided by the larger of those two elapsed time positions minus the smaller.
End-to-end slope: -0.003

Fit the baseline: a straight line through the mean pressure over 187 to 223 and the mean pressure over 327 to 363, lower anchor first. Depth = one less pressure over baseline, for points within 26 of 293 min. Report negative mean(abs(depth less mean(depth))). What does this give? -0.15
